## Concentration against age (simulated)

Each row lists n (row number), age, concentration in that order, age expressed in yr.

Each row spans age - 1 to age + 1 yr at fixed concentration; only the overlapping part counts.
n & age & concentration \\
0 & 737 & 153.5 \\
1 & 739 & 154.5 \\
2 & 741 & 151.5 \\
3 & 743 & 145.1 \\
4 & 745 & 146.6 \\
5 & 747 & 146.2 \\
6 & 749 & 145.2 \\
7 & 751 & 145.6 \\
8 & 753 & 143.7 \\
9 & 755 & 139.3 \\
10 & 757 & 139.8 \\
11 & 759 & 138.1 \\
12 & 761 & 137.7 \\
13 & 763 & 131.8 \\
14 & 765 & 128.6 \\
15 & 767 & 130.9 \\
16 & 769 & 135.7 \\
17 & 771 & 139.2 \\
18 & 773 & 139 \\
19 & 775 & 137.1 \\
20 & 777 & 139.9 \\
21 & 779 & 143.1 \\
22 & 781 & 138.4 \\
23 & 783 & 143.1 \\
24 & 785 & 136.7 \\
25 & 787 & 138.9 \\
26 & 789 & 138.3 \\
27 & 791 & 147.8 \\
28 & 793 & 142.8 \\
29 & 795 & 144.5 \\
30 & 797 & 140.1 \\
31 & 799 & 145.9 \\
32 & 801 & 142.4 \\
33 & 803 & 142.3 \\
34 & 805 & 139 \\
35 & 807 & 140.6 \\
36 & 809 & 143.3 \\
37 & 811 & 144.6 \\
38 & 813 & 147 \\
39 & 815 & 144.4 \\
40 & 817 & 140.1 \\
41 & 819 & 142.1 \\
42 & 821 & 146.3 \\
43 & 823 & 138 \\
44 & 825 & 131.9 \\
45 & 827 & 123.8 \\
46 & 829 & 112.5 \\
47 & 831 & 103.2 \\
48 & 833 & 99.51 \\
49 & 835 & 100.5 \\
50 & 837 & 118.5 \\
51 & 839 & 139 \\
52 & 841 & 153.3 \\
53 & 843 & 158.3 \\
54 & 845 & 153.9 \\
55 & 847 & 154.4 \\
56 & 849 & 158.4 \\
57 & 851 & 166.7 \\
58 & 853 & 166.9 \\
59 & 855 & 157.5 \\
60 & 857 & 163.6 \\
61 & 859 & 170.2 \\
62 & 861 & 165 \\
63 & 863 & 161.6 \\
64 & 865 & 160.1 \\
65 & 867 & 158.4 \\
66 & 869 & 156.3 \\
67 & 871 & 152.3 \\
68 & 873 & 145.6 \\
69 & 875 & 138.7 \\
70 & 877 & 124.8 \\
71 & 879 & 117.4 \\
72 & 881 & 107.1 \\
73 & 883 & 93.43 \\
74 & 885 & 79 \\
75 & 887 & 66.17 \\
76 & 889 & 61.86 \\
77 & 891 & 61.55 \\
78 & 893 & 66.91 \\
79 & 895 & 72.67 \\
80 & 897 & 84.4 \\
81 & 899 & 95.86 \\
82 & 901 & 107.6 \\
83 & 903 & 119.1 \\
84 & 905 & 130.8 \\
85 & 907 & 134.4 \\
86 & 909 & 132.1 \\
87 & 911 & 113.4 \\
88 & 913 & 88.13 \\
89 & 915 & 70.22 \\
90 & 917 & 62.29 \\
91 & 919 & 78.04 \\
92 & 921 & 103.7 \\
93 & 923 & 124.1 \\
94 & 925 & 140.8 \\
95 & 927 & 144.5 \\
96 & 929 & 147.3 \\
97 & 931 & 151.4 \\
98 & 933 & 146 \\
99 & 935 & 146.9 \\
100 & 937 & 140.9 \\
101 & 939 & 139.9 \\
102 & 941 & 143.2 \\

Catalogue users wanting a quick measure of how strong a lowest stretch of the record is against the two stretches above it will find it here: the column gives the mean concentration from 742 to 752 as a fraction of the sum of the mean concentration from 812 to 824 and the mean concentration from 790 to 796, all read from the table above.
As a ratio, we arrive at 0.506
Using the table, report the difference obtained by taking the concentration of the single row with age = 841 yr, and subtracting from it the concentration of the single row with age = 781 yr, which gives 15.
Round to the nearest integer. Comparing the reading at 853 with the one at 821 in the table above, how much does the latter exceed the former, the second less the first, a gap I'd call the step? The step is -21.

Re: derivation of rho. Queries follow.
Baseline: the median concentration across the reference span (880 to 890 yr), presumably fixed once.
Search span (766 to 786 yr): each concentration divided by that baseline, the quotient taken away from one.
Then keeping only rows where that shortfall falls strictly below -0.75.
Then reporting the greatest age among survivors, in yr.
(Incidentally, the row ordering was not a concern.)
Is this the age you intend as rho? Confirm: 783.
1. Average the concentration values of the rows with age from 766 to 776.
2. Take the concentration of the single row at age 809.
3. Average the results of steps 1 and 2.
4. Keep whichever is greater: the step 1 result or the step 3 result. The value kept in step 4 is 140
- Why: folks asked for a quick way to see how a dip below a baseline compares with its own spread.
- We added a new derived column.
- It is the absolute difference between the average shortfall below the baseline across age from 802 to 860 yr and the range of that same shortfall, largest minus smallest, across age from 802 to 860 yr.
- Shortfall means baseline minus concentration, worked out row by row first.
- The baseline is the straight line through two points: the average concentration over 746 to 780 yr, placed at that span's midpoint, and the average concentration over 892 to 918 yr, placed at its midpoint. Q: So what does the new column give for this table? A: 100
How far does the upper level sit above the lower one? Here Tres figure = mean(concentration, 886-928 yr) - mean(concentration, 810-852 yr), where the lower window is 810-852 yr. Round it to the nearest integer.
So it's -39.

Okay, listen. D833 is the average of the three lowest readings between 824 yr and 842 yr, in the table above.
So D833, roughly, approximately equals 101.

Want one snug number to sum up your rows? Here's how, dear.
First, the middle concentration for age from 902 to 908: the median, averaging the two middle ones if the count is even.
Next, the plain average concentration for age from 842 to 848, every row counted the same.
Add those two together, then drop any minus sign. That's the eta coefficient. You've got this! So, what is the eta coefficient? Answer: 286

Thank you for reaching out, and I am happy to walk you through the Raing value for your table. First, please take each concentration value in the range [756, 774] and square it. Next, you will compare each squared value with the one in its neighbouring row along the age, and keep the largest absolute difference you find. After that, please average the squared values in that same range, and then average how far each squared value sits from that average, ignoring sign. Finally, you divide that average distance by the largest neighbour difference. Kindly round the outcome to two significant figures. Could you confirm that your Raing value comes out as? 0.59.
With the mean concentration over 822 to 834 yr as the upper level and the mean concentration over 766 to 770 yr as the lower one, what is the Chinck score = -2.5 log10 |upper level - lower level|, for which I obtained -3.0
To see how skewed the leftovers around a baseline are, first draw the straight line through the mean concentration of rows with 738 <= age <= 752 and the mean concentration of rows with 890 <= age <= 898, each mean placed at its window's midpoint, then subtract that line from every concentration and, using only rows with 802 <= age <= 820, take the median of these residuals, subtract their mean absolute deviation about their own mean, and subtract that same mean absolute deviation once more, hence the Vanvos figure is 22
